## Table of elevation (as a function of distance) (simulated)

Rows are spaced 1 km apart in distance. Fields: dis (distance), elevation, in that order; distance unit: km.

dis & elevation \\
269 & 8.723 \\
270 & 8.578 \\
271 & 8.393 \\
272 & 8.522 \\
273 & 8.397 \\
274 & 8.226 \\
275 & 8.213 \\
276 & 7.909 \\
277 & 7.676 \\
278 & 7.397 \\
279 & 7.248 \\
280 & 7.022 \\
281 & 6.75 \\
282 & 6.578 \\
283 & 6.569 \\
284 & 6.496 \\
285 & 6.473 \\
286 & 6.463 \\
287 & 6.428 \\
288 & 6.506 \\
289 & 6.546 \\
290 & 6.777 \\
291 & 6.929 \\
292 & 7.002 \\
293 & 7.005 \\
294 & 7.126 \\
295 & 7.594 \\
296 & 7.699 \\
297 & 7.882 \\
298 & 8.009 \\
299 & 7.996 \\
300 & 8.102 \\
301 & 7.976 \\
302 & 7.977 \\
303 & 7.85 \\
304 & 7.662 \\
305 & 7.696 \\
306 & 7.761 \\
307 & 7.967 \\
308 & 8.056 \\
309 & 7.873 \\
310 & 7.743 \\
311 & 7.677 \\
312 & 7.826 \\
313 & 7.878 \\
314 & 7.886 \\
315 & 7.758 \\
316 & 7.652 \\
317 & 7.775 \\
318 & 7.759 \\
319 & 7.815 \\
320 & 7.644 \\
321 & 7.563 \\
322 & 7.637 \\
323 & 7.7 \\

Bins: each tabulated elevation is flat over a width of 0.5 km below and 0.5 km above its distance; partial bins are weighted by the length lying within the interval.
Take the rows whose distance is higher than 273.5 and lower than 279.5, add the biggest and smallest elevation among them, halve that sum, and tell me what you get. 7.7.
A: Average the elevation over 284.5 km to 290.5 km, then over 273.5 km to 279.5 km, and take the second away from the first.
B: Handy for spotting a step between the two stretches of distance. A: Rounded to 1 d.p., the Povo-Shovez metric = -1.2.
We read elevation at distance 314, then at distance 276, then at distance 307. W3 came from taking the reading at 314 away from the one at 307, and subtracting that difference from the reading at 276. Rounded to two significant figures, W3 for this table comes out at 7.8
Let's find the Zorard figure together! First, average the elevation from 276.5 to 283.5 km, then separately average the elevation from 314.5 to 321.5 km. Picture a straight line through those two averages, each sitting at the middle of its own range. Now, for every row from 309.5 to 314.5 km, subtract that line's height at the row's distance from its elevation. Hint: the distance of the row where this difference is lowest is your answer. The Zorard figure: 311 km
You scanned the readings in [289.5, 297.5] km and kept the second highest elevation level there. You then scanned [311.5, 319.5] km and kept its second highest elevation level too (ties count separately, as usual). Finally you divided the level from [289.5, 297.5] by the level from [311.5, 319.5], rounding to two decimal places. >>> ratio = 0.98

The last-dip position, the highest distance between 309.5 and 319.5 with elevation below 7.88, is 319 km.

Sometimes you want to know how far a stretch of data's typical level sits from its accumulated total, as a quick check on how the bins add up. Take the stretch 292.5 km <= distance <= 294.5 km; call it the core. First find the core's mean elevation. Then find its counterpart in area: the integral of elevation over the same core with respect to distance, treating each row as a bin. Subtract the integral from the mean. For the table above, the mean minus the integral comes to -7.1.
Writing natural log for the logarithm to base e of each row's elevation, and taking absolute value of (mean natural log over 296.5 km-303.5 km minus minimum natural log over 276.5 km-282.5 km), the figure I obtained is 0.19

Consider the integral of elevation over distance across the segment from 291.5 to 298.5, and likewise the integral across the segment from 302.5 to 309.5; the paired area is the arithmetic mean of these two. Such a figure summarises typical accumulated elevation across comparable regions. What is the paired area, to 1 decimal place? 53.6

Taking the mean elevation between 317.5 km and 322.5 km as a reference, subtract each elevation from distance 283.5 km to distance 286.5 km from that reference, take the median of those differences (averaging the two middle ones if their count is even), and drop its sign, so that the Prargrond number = 1.2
